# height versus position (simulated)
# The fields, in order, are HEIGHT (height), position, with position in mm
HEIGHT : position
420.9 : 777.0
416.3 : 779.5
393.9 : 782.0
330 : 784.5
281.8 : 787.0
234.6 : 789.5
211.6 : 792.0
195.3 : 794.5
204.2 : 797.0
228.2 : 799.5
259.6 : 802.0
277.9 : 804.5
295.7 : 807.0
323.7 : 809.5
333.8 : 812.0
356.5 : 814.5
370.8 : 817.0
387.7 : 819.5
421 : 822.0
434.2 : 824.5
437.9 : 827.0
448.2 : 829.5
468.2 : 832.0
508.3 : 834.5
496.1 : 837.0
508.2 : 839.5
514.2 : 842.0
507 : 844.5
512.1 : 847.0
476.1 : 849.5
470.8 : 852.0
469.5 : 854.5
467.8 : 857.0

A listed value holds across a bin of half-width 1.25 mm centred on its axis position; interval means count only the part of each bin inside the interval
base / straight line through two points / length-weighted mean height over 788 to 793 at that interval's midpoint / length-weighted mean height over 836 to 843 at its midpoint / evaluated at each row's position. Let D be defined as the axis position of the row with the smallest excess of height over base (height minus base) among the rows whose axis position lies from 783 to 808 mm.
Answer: 797.0 mm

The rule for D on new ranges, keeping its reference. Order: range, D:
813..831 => 814.5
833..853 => 852.0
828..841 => 829.5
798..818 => 799.5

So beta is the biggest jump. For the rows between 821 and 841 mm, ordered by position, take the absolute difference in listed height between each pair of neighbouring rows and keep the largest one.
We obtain 40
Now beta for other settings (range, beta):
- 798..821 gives 31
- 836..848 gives 12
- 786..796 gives 47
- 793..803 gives 31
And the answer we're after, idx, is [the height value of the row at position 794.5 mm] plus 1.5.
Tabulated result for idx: 197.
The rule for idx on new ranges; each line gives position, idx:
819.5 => 389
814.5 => 358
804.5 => 279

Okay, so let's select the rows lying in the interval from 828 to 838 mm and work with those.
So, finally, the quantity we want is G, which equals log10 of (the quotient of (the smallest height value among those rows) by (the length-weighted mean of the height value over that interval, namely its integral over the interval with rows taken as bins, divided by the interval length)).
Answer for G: -0.029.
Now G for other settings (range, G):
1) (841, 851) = -0.022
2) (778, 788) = -0.105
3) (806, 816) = -0.047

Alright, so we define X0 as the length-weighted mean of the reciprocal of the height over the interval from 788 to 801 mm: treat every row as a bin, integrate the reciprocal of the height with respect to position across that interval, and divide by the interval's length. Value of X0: 0.0046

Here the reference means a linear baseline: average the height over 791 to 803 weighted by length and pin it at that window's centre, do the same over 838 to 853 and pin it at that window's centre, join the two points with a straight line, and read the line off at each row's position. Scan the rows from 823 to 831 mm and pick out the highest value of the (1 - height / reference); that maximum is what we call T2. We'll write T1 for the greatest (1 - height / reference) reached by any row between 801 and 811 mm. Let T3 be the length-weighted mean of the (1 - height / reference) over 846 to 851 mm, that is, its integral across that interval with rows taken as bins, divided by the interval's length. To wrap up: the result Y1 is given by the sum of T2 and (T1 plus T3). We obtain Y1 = -0.10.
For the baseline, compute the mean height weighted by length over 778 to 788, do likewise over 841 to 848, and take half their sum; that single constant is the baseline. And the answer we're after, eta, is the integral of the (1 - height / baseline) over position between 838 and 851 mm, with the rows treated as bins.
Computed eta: -2.0 mm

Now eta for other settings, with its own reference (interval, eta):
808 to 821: 2.4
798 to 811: 4.7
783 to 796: 5.5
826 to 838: -1.0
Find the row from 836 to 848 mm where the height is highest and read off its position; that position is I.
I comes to 842.0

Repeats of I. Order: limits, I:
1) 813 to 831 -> 829.5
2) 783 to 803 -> 784.5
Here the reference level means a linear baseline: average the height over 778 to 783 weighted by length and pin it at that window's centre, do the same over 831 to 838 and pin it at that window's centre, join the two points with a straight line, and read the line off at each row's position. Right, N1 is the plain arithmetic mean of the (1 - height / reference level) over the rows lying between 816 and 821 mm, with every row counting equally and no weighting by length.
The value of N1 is 0.19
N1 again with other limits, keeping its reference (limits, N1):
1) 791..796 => 0.52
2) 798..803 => 0.44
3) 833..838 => -0.02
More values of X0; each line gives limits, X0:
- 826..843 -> 0.0021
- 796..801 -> 0.0046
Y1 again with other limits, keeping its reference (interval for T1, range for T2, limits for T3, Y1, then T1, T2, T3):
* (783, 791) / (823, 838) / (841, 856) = -0.39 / -0.33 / -0.10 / 0.04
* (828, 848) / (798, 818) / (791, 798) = 0.02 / -0.01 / 0.02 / 0.00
